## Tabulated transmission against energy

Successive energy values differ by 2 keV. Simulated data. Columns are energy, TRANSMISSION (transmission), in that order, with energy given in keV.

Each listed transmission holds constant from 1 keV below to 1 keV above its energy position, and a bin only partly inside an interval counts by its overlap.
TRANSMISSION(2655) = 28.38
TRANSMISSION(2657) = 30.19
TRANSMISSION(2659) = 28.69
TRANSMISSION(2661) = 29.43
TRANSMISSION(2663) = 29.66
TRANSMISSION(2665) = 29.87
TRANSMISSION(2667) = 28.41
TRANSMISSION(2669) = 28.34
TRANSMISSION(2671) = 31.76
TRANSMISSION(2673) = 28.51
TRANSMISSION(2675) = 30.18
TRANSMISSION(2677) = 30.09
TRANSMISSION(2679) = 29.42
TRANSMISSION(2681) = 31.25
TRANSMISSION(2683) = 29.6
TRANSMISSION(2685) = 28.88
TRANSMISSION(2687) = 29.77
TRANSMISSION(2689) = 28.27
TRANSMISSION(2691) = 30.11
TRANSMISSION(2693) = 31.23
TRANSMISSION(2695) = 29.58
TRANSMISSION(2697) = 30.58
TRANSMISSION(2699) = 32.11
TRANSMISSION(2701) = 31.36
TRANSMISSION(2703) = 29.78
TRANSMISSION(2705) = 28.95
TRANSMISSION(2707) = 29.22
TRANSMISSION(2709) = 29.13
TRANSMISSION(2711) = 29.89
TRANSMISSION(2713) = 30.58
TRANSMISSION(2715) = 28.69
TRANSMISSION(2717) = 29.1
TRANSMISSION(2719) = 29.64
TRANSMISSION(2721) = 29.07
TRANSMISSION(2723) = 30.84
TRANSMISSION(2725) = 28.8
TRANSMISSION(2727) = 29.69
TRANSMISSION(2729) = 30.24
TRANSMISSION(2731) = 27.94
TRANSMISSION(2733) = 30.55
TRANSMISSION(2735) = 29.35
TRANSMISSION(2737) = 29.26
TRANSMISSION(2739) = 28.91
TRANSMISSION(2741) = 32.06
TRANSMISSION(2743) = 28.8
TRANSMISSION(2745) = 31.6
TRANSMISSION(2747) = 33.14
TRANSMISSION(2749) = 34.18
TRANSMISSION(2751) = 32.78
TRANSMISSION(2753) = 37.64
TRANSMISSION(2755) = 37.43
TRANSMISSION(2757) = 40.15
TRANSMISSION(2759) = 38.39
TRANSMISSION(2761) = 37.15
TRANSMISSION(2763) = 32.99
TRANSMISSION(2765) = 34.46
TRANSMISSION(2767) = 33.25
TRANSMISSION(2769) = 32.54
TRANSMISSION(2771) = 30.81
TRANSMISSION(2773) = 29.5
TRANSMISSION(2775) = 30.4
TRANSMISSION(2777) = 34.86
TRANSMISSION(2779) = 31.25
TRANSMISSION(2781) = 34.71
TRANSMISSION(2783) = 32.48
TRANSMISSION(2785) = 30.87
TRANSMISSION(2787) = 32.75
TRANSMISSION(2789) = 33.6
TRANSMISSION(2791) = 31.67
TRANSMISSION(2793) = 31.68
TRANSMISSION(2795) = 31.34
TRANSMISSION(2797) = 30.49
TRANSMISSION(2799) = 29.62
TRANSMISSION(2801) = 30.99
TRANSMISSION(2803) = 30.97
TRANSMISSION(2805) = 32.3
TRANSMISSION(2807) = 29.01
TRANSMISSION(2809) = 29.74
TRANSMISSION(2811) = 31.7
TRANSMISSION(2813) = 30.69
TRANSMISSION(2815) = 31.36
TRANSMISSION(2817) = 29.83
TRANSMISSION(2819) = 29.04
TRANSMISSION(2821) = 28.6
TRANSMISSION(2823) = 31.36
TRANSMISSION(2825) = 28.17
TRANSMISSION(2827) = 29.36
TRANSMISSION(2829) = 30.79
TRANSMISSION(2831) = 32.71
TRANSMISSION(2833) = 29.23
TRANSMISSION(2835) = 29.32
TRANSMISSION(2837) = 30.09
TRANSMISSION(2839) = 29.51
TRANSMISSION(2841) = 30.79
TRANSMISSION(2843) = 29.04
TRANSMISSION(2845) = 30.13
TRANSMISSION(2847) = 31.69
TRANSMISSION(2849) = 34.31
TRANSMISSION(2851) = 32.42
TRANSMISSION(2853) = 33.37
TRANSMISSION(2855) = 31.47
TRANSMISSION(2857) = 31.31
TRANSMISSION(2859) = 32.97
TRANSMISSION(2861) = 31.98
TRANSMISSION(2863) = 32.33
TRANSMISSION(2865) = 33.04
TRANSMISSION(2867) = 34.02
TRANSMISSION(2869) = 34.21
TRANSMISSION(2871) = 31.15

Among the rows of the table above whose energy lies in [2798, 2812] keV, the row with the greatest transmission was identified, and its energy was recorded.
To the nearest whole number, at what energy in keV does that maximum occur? 2805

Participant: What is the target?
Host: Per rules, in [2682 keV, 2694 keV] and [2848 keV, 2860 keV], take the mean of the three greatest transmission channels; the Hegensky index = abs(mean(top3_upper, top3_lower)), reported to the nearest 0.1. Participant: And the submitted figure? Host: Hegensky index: 32.0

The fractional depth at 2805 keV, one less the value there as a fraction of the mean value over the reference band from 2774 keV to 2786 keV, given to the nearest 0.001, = 0.004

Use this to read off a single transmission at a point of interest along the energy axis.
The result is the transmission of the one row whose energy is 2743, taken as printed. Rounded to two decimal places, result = 28.80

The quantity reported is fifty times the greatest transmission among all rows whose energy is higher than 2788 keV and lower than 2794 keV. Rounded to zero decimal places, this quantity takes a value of 1680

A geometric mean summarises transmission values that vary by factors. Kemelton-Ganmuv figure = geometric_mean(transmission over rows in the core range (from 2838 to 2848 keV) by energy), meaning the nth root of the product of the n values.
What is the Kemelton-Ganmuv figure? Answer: 30.2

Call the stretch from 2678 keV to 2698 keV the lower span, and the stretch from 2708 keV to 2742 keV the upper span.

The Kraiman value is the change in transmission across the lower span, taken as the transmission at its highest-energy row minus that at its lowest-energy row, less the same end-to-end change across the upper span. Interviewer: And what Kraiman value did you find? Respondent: -2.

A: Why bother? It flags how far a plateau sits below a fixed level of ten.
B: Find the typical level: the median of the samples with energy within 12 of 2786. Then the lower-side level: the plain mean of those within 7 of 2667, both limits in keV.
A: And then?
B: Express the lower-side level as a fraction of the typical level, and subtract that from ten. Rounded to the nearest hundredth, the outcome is 9.07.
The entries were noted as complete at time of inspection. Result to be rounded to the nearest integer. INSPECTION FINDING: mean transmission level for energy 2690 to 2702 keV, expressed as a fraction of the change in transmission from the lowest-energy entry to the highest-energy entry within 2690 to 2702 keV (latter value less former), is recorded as 25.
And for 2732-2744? -17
